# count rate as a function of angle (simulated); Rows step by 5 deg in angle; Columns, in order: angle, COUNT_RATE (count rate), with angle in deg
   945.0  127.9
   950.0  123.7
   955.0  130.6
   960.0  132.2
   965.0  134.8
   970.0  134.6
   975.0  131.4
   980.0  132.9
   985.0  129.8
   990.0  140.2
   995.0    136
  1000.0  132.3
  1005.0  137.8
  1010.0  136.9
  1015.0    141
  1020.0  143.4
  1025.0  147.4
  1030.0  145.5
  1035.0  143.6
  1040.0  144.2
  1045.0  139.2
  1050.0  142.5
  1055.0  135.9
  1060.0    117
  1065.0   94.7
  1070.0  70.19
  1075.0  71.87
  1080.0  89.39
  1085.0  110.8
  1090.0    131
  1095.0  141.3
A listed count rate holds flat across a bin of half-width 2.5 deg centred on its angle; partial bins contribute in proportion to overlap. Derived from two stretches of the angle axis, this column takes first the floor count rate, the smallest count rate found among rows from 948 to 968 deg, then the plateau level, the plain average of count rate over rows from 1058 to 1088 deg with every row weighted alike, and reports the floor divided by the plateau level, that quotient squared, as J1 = 1.8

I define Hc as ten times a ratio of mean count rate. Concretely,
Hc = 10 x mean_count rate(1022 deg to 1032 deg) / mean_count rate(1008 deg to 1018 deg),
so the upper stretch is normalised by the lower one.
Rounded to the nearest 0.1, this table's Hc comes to 10.5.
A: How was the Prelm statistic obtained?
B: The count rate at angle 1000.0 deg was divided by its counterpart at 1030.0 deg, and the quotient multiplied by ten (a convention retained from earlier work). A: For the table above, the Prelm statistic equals 9.1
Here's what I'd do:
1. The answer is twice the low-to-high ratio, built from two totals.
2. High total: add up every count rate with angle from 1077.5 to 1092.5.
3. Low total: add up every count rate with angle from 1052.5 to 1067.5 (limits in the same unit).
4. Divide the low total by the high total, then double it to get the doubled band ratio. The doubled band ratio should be 2.10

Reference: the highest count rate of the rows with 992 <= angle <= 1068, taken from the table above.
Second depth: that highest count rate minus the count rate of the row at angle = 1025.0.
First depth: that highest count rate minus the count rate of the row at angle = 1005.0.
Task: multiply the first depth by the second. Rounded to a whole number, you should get 0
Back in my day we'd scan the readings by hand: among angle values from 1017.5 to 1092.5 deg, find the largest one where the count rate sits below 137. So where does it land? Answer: 1090.0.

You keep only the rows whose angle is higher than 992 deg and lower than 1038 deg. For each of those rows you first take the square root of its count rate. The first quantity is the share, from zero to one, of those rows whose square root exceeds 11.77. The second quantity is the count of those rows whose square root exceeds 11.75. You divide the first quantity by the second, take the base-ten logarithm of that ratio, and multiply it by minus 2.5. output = 2.39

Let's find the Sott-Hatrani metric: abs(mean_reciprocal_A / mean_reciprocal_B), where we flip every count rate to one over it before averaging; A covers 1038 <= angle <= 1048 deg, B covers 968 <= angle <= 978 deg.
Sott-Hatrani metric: 0.94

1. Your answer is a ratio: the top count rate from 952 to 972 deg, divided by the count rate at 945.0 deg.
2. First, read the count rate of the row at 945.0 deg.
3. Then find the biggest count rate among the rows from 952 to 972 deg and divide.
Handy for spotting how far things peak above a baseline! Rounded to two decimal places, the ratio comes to 1.05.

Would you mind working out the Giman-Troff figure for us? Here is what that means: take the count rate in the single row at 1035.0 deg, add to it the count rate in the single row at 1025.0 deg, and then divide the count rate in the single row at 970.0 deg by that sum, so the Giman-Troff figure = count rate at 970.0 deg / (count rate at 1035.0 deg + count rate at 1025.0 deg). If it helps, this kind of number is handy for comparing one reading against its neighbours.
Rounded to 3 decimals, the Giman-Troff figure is 0.463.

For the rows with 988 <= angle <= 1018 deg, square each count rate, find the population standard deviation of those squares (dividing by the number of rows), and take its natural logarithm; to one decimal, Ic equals 6.7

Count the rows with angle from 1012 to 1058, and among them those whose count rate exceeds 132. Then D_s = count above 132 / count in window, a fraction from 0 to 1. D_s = 1.0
